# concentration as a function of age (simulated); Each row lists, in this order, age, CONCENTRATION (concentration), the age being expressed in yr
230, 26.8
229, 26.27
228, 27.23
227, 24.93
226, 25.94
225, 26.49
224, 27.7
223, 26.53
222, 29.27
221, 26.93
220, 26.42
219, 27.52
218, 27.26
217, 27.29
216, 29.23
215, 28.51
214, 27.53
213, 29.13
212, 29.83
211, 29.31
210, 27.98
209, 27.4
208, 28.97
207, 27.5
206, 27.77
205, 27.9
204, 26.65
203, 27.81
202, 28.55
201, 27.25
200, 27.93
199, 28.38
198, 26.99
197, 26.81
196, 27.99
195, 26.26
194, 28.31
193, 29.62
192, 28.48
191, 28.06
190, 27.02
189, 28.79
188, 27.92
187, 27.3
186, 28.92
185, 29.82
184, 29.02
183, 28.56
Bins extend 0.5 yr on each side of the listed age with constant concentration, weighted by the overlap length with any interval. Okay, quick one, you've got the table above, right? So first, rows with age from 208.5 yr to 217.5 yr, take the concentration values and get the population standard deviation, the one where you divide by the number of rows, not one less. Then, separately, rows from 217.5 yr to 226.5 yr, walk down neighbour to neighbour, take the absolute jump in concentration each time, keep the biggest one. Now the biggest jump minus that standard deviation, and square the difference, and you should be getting 3.4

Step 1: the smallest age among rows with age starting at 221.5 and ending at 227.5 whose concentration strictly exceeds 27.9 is 222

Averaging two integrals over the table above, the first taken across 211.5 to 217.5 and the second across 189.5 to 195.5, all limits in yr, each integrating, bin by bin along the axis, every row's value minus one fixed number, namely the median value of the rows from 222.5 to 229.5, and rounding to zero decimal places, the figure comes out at 11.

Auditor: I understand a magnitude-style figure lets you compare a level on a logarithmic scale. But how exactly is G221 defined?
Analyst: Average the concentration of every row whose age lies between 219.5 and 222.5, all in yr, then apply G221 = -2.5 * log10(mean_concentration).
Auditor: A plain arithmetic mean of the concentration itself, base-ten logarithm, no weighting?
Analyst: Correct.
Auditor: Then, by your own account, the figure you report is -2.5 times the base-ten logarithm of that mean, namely -3.600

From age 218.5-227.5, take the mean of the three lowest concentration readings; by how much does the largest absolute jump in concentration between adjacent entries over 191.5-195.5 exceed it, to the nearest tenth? -23.7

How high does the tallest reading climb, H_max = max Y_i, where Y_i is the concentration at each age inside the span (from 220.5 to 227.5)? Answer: 29.27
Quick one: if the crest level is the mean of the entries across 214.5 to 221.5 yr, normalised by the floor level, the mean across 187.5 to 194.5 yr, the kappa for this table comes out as 0.97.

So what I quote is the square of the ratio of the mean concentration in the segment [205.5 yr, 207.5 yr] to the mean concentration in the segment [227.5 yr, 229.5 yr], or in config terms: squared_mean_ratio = 1.07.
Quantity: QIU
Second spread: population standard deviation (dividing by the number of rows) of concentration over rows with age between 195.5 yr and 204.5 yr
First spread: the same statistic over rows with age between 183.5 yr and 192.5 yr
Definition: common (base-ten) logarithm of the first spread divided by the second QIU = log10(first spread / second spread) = 0.11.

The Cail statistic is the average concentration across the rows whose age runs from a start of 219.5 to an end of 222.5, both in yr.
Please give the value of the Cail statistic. 27.54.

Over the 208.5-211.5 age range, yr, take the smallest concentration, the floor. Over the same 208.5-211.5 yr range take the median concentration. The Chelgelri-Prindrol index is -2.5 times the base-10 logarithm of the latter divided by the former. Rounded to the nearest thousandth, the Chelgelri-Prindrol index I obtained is -0.023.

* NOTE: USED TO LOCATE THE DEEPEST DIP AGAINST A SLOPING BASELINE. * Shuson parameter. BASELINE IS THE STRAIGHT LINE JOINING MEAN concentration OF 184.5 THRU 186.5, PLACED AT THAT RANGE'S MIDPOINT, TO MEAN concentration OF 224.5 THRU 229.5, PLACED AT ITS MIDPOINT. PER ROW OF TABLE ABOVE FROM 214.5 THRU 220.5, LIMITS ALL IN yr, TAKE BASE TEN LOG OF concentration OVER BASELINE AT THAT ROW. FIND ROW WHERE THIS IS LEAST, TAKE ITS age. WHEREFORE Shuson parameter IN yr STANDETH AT 220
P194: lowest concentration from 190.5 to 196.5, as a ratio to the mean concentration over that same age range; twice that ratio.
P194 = 1.868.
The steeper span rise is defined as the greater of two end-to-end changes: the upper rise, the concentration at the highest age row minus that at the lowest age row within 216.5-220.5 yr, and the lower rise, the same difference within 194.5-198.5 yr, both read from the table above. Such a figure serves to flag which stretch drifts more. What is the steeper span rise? 0.7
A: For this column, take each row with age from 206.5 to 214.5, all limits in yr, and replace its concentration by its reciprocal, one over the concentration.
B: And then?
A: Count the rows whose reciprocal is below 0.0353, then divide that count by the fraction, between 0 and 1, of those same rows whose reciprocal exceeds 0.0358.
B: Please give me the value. 11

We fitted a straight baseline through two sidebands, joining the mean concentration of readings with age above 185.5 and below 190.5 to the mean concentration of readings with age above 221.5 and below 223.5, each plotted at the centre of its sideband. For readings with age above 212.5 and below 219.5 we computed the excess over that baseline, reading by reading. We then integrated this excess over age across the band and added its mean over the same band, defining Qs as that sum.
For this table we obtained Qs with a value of 1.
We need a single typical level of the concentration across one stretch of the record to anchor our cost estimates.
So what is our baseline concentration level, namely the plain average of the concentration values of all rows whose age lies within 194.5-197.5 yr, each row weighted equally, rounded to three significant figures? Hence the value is 27.0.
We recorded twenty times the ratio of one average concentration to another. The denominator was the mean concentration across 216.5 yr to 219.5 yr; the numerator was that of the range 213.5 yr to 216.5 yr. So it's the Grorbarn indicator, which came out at 20.8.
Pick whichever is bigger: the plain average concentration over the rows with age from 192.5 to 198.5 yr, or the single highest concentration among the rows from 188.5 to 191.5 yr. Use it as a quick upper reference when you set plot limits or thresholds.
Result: 28.8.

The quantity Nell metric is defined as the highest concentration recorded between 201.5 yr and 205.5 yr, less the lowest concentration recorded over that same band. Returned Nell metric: 1.90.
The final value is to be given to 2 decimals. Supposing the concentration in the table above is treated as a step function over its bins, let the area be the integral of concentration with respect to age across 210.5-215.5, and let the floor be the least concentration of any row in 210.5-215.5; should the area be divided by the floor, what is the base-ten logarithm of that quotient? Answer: 0.72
